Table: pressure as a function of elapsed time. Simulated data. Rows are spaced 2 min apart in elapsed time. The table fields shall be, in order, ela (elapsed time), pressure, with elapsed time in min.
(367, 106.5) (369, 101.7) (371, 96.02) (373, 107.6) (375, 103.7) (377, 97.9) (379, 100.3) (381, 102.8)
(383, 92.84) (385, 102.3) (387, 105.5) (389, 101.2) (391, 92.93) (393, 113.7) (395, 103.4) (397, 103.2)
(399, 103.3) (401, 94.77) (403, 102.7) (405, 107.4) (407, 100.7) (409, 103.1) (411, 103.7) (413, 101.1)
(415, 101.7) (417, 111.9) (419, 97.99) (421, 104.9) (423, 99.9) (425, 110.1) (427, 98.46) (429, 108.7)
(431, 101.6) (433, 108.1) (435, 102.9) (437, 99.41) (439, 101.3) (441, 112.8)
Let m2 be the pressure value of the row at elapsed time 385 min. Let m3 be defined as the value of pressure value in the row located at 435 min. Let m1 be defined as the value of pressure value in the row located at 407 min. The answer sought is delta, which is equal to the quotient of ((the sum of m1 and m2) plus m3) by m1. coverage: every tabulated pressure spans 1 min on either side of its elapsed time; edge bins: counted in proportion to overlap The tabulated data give 3.04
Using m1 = 100.7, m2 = 102.3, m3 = 102.9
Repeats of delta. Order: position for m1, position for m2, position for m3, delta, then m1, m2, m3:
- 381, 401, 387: 2.95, 102.8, 94.77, 105.5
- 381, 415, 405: 3.03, 102.8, 101.7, 107.4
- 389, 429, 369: 3.08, 101.2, 108.7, 101.7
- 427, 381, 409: 3.09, 98.46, 102.8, 103.1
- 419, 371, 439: 3.01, 97.99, 96.02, 101.3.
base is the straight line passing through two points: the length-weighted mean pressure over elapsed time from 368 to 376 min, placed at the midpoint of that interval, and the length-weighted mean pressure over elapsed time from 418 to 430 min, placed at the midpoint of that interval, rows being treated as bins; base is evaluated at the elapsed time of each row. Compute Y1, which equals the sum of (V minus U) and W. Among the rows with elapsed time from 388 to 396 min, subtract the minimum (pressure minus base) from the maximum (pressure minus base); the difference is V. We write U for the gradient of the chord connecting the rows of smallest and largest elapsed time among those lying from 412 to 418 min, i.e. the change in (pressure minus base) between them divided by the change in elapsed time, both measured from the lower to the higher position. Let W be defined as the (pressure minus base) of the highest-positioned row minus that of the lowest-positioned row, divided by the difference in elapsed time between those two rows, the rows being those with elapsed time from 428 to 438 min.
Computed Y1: 16.9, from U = 2.7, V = 21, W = -1.18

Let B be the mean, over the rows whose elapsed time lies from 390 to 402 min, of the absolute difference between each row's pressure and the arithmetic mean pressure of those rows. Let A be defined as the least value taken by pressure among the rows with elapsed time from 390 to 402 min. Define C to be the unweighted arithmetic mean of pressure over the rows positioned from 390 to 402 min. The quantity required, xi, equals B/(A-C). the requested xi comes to -0.60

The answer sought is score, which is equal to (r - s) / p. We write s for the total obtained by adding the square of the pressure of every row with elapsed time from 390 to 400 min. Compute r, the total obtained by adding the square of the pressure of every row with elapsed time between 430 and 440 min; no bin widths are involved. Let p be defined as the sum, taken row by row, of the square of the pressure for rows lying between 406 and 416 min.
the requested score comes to -0.02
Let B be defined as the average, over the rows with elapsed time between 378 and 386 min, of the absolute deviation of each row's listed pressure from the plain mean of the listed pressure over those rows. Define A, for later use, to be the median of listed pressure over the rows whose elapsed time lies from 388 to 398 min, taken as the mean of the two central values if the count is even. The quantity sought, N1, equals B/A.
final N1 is 0.0326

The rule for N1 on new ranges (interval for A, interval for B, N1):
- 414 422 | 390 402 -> 0.0518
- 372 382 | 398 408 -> 0.0314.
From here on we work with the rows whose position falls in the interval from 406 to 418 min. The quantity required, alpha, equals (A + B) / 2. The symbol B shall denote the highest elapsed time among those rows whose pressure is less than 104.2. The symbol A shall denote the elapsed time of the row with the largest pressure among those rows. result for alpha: 416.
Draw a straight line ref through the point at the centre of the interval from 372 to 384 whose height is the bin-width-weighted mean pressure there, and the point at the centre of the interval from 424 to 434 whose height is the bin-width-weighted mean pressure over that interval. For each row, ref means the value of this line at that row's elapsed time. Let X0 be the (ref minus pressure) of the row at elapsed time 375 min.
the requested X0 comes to -3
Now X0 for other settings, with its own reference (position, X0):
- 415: 2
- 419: 7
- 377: 3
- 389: 1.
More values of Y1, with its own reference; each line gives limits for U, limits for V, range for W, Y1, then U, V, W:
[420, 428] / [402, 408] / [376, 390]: 8.1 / -1.1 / 7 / 0.25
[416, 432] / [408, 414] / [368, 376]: 3.7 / -0.8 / 3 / 0.31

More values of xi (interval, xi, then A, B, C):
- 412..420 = -0.84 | 97.99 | 4.4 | 103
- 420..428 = -0.85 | 98.46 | 4.2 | 103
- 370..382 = -0.62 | 96.02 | 3.3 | 101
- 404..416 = -0.79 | 100.7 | 1.8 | 103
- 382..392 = -0.79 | 92.84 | 4.9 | 99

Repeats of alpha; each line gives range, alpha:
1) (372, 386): 379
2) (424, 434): 428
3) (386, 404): 398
